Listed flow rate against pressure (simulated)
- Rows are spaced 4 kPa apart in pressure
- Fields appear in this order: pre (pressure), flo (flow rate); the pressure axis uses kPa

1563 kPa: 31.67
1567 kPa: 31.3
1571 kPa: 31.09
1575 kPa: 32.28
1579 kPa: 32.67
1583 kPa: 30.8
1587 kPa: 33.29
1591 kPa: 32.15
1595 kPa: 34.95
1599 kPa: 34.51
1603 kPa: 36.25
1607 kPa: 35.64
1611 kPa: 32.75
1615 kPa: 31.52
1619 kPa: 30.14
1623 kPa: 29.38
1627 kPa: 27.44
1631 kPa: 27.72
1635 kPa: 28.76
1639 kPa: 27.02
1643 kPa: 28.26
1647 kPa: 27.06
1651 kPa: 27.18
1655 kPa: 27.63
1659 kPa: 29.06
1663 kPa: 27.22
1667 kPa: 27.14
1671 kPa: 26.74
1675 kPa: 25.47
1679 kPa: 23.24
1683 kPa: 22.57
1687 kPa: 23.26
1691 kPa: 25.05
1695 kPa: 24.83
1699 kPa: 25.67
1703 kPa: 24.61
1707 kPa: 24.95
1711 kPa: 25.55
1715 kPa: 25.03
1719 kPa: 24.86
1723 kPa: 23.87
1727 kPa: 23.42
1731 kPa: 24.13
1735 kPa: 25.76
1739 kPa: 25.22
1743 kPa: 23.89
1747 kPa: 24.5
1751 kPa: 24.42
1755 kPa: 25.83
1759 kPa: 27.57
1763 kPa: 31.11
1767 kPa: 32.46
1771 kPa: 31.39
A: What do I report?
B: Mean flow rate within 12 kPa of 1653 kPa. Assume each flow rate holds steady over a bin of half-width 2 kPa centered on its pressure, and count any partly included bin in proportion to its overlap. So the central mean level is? 28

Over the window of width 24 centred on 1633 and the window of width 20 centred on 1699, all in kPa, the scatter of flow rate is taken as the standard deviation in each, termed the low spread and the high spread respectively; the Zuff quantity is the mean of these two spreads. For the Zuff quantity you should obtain 0.6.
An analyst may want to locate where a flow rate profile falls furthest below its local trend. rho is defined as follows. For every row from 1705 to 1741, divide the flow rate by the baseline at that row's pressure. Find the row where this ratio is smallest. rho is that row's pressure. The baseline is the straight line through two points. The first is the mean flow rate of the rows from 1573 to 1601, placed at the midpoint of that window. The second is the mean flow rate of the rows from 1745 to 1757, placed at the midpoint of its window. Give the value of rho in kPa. 1727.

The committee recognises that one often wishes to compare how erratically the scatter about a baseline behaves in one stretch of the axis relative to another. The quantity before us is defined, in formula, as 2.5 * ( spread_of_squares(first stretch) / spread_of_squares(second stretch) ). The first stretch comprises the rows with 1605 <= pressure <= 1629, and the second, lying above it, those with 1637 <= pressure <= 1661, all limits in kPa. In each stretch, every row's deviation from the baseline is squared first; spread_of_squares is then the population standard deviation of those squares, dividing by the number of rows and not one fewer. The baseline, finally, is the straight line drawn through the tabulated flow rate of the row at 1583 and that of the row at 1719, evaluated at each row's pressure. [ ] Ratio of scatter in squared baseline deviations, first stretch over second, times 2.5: 32.6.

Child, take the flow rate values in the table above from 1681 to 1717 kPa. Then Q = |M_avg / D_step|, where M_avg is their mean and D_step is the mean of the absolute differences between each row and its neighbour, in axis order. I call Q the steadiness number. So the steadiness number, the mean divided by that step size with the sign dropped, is 32.5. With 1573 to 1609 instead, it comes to 23.4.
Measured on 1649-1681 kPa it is 24.3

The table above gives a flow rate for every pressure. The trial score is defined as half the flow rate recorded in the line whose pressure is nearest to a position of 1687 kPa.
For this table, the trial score 11.6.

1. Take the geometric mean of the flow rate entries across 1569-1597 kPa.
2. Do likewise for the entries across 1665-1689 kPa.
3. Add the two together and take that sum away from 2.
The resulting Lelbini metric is -55.1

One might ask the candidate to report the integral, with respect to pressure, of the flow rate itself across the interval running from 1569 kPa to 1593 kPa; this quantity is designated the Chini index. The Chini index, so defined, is 769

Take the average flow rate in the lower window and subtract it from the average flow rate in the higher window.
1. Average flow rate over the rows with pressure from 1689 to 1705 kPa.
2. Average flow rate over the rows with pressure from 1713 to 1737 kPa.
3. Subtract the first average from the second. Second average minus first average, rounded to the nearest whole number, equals -1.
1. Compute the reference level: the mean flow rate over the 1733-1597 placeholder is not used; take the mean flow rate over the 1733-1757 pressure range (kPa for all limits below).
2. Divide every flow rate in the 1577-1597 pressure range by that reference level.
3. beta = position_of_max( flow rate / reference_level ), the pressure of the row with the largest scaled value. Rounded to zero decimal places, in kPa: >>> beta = 1595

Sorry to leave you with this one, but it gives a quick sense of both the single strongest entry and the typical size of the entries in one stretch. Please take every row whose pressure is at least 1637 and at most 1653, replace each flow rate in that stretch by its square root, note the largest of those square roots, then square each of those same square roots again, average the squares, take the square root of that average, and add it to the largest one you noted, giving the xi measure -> 10.5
